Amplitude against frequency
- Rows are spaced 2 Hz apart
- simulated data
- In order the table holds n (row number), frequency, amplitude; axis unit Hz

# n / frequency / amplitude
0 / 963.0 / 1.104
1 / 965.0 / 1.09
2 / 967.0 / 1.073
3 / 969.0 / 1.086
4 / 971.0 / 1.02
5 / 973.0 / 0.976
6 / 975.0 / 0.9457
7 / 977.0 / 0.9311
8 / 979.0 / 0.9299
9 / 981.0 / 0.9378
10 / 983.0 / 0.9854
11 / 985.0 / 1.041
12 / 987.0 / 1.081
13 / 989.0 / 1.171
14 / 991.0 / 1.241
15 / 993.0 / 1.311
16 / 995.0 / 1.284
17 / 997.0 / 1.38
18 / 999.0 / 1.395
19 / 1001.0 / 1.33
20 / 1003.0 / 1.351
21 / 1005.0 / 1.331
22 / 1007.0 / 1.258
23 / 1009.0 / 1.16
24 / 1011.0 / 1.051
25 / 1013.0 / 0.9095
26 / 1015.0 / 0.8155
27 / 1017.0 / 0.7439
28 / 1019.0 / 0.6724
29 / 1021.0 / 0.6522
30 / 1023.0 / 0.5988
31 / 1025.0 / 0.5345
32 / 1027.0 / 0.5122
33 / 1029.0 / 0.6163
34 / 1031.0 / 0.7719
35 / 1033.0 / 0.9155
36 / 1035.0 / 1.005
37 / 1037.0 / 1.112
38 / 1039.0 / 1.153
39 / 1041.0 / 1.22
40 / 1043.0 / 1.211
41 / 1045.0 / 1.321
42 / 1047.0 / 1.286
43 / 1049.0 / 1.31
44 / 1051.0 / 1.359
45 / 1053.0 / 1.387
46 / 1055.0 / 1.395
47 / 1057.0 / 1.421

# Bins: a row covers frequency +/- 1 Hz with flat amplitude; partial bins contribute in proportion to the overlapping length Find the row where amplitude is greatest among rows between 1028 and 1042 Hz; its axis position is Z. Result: 1041.0 Hz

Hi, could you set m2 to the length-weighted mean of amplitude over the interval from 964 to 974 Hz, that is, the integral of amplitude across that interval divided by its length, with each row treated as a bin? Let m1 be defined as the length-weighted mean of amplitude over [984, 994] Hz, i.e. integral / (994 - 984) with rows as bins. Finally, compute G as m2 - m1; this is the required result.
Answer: -0.1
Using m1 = 1.17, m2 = 1.05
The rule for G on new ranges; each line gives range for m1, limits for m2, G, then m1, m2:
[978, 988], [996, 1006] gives 0.4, 1.00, 1.36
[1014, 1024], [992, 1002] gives 0.6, 0.70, 1.34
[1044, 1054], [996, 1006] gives 0.0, 1.33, 1.36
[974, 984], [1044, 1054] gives 0.4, 0.95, 1.33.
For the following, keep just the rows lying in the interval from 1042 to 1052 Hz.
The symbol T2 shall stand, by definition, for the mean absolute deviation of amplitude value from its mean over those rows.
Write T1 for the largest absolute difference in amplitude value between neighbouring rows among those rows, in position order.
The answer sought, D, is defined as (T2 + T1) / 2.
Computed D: 0.075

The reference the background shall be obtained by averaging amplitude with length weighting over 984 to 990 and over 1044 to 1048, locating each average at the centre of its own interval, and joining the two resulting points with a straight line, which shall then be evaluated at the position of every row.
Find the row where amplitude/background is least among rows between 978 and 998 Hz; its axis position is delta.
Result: 979.0 Hz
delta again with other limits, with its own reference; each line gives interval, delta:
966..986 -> 979.0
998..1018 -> 1017.0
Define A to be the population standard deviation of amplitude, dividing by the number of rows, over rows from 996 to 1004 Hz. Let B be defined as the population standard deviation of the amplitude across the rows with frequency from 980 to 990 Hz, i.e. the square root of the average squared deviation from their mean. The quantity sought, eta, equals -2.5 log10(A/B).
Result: 1.3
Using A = 0.03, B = 0.080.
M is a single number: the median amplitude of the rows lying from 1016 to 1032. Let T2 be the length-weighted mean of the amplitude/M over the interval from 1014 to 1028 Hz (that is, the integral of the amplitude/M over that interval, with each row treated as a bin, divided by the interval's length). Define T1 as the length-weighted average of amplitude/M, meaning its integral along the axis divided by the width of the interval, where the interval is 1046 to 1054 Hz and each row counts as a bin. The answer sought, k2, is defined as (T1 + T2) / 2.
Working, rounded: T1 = 2.11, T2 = 1.02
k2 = 1.56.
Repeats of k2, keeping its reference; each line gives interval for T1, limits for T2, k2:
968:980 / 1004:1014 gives 1.67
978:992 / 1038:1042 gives 1.77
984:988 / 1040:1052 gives 1.85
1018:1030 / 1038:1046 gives 1.44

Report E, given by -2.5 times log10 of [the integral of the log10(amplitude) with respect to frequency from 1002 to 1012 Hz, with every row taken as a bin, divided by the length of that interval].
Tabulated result 2.64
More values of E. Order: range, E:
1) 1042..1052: 2.37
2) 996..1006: 2.19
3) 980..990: 4.42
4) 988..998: 2.44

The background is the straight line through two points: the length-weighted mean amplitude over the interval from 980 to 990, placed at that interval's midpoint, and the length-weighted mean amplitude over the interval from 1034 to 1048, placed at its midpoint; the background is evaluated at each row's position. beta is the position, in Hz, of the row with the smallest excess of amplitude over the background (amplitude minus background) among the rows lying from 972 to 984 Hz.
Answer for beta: 979.0 Hz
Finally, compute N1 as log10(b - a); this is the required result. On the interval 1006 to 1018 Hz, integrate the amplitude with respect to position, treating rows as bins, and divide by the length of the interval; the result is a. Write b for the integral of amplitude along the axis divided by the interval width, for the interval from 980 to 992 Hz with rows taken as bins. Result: -1.1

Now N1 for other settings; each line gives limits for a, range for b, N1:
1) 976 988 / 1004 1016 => -1.0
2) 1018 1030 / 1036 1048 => -0.2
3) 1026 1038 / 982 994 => -0.5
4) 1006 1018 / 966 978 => -1.8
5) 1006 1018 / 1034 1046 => -0.7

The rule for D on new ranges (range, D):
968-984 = 0.053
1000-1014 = 0.139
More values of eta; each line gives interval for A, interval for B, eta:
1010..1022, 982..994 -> -0.2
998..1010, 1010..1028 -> 0.9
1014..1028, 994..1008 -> -0.9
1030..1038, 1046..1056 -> -1.2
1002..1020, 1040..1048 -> -1.8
